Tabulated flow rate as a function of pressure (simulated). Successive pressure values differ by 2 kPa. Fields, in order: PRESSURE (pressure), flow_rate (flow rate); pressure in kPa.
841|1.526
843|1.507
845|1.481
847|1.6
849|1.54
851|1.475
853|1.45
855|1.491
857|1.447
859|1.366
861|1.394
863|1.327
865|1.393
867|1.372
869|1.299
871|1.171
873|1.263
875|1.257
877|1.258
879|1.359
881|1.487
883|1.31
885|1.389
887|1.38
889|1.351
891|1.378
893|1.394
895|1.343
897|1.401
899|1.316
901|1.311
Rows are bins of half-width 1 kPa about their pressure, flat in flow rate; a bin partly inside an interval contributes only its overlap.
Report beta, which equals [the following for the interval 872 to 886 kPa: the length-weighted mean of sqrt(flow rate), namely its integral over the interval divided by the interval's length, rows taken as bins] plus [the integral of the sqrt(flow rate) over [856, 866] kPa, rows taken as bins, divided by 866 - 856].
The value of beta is 2.33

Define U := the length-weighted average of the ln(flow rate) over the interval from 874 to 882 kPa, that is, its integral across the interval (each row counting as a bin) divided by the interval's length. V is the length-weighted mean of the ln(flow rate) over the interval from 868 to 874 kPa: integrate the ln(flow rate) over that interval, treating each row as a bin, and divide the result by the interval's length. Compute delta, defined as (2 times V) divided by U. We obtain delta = 1.5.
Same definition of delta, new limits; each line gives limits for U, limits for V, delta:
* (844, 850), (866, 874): 1.1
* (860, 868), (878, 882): 2.2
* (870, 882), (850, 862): 2.8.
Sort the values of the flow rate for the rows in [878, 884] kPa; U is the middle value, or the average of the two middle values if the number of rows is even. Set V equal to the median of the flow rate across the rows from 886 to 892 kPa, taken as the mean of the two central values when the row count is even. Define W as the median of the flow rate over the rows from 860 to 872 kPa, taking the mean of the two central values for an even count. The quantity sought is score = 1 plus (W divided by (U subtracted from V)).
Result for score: 72.0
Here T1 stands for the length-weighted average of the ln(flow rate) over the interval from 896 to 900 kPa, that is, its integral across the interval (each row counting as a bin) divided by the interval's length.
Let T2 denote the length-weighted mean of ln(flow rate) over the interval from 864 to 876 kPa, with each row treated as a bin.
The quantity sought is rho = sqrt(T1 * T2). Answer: 0.28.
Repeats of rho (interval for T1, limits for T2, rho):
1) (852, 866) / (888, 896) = 0.33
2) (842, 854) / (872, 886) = 0.34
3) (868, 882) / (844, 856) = 0.33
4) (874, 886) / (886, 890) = 0.30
